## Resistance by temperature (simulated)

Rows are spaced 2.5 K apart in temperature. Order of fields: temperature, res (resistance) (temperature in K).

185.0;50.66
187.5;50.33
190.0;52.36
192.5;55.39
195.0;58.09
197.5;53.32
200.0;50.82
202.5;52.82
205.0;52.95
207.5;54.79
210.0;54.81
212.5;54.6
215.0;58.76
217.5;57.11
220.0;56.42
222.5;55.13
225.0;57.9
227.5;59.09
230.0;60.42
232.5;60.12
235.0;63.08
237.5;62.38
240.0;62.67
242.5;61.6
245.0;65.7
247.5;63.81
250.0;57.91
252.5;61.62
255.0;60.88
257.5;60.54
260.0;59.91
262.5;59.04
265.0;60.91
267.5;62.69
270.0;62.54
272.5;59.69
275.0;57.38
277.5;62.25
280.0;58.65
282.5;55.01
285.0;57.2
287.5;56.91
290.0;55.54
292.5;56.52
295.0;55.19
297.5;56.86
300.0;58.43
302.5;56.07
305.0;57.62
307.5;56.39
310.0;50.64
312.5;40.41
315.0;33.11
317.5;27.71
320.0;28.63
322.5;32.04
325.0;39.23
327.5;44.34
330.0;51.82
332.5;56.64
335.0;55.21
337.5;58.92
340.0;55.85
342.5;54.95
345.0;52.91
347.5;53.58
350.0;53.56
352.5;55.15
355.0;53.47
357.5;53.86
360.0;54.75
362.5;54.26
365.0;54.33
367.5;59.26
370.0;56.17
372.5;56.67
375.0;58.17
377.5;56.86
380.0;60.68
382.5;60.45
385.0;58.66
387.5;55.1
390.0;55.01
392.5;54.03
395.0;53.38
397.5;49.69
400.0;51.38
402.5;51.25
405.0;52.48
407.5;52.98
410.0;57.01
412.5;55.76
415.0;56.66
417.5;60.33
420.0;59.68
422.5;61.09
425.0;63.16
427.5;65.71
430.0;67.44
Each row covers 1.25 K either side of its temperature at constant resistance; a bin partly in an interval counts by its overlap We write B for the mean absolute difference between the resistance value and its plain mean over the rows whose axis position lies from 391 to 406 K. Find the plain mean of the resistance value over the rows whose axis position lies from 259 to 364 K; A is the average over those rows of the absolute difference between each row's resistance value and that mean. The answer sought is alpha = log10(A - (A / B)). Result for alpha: 0.11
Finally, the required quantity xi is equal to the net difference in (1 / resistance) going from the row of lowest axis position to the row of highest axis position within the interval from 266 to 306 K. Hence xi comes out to 0.0014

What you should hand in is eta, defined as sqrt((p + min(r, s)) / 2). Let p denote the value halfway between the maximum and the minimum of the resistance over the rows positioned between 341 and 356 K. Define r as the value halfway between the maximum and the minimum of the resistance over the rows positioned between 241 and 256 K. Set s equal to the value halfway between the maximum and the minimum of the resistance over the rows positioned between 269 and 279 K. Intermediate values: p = 54.0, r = 62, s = 60.0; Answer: 7.55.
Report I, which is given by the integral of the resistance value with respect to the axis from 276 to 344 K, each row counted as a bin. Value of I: 3458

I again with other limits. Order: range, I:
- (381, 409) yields 1515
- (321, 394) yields 3935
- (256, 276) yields 1208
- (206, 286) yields 4760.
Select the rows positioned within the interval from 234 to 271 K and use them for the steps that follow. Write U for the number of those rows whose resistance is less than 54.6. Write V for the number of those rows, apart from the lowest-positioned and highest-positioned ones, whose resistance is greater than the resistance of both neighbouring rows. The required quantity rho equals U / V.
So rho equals 0.0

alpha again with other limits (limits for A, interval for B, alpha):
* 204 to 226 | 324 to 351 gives 0.06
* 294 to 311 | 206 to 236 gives -0.03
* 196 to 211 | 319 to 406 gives -0.09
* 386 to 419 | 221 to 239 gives 0.05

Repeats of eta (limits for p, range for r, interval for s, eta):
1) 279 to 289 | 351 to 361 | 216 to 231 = 7.45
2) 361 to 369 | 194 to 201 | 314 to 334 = 7.03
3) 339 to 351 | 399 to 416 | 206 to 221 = 7.37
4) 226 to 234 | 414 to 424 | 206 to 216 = 7.63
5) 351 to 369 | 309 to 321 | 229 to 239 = 6.91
